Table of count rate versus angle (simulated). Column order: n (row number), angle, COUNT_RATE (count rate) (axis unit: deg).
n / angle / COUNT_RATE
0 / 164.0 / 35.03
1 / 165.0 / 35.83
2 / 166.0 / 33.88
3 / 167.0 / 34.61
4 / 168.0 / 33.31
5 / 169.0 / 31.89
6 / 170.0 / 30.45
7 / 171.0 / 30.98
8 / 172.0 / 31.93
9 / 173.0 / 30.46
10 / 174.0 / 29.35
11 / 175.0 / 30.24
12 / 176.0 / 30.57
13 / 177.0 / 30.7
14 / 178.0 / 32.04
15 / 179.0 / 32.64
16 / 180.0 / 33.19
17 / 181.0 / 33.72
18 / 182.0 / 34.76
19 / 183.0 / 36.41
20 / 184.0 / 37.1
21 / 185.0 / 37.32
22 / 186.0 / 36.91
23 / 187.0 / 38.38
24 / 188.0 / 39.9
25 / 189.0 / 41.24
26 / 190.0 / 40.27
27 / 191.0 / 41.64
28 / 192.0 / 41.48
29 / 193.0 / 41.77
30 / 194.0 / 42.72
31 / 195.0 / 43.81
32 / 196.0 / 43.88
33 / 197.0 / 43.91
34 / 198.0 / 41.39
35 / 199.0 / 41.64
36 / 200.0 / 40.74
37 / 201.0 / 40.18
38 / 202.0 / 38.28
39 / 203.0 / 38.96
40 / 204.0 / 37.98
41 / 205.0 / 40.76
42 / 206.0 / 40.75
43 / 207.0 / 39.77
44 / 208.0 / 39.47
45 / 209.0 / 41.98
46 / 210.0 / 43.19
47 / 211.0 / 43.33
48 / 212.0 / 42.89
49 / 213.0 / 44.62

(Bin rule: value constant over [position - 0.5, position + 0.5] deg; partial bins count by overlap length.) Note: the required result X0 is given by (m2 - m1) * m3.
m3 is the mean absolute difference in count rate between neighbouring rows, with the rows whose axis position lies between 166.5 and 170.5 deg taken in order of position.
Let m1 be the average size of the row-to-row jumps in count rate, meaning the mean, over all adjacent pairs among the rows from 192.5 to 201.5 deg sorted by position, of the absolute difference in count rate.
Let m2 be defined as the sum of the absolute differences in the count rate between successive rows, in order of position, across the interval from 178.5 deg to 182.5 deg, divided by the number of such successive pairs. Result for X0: -0.12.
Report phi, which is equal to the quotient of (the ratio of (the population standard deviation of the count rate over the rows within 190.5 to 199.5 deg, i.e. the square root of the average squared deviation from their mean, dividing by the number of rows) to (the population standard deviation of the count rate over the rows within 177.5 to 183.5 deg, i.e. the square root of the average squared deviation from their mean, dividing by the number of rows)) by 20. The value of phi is 0.036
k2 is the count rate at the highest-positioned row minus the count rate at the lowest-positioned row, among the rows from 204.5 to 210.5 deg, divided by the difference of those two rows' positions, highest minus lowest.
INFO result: 0.5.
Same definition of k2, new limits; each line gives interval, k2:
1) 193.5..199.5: -0.2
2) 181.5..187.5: 0.7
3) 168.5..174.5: -0.5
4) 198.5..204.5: -0.7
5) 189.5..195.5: 0.7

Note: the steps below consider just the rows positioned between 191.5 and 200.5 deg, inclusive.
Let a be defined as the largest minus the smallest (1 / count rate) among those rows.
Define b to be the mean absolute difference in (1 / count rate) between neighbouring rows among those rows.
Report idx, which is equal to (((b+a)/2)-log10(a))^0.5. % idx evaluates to 1.66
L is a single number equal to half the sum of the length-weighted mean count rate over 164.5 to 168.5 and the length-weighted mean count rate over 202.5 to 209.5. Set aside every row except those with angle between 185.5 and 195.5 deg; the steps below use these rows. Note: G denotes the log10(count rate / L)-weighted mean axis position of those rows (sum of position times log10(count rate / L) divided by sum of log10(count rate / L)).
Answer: 191.9 deg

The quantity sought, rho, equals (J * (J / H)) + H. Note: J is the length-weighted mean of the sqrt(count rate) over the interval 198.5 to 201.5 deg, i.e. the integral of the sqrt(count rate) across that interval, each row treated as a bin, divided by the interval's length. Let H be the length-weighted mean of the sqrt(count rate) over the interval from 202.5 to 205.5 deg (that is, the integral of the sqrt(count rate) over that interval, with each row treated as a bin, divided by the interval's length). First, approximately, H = 6.3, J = 6.39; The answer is 12.8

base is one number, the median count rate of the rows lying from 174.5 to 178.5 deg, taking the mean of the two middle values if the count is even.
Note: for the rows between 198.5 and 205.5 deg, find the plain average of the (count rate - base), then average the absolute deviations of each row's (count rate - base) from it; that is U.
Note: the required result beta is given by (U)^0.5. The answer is 1.09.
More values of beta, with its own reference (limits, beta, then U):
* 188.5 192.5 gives 0.67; 0.4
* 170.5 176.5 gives 0.76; 0.6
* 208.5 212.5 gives 0.66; 0.4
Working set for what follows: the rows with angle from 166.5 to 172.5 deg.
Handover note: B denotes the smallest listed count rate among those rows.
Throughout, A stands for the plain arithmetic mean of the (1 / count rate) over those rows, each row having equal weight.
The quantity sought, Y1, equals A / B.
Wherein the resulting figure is 0.0010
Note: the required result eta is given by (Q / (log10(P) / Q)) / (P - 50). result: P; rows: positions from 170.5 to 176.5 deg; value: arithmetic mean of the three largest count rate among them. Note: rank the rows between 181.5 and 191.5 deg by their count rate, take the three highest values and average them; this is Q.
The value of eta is -60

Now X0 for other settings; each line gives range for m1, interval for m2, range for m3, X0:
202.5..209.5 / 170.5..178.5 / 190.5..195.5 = -0.23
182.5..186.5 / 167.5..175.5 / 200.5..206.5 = 0.86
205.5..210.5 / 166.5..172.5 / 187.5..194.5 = -0.10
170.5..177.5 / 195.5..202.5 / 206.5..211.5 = 0.22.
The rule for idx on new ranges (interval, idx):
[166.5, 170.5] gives 1.55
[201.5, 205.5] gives 1.66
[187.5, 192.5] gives 1.73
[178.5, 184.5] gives 1.56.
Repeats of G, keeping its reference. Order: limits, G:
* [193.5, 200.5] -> 196.7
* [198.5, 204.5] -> 200.7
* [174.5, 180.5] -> 177.1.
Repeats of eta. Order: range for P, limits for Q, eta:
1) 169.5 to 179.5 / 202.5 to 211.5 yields -68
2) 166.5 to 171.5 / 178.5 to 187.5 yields -56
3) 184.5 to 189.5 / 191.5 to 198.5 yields -118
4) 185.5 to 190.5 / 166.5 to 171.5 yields -72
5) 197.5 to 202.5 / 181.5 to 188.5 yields -105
